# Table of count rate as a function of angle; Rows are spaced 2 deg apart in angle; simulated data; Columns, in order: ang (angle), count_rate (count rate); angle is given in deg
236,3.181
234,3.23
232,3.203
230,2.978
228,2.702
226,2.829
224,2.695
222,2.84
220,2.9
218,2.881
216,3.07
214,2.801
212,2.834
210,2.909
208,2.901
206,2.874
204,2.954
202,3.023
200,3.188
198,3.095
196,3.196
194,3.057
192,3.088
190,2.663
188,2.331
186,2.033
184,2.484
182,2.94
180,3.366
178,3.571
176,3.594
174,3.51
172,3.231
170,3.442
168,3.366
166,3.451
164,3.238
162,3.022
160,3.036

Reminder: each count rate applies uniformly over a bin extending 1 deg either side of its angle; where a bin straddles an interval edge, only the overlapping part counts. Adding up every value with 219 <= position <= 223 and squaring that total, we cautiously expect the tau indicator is 33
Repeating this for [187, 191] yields 25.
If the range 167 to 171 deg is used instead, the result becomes 46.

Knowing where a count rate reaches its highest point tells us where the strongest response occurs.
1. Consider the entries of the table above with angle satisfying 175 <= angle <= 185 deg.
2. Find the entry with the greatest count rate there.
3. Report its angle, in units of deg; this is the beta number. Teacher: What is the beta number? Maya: 176 deg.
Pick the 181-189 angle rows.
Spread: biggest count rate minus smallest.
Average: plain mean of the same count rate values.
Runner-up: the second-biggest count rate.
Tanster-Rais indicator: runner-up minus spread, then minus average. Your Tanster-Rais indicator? -0.87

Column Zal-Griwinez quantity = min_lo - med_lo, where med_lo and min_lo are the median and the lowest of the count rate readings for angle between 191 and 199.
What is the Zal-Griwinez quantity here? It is -0.03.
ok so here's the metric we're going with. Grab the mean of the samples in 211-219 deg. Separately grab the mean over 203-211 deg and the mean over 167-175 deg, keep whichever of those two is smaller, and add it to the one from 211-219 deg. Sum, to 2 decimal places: 5.81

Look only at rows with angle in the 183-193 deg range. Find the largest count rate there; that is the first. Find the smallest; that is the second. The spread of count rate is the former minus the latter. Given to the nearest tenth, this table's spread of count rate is 1.1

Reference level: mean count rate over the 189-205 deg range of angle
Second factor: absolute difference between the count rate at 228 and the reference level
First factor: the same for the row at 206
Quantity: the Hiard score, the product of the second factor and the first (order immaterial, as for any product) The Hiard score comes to 0.053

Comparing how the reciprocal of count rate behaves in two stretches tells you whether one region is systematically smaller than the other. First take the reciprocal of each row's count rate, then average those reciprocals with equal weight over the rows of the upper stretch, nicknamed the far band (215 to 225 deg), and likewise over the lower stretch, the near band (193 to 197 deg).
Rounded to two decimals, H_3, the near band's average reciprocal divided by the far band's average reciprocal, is 0.92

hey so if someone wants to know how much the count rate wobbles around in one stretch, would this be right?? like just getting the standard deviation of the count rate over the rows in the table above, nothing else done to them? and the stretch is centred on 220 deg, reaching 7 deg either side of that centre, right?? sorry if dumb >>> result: 0.11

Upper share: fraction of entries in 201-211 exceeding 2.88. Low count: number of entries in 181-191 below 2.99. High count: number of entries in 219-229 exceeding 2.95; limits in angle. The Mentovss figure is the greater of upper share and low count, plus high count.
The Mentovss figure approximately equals 5.00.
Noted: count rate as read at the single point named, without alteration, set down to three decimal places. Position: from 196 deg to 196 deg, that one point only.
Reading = 3.196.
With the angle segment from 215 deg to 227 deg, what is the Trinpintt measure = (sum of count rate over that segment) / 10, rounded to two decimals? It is 1.72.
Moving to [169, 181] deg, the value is 2.07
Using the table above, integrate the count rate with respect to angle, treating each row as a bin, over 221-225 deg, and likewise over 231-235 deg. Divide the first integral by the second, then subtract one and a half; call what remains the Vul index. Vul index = -0.64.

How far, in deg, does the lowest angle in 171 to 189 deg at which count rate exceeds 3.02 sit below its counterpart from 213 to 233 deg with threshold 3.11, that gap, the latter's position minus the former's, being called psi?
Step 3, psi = 60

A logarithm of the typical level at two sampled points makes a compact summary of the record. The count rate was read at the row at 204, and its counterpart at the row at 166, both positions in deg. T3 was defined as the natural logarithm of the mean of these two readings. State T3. 1.16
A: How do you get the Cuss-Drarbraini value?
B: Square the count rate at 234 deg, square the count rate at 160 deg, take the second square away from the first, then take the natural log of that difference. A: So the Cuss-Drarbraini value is 0.20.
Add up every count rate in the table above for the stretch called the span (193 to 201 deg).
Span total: 12.5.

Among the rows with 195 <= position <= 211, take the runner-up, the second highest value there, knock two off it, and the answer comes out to 1.19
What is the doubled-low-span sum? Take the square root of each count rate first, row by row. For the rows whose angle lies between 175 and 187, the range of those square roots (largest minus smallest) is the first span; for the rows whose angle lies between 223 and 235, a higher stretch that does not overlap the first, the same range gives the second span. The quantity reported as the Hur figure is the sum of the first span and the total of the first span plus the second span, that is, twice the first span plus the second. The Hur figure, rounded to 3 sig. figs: 1.10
